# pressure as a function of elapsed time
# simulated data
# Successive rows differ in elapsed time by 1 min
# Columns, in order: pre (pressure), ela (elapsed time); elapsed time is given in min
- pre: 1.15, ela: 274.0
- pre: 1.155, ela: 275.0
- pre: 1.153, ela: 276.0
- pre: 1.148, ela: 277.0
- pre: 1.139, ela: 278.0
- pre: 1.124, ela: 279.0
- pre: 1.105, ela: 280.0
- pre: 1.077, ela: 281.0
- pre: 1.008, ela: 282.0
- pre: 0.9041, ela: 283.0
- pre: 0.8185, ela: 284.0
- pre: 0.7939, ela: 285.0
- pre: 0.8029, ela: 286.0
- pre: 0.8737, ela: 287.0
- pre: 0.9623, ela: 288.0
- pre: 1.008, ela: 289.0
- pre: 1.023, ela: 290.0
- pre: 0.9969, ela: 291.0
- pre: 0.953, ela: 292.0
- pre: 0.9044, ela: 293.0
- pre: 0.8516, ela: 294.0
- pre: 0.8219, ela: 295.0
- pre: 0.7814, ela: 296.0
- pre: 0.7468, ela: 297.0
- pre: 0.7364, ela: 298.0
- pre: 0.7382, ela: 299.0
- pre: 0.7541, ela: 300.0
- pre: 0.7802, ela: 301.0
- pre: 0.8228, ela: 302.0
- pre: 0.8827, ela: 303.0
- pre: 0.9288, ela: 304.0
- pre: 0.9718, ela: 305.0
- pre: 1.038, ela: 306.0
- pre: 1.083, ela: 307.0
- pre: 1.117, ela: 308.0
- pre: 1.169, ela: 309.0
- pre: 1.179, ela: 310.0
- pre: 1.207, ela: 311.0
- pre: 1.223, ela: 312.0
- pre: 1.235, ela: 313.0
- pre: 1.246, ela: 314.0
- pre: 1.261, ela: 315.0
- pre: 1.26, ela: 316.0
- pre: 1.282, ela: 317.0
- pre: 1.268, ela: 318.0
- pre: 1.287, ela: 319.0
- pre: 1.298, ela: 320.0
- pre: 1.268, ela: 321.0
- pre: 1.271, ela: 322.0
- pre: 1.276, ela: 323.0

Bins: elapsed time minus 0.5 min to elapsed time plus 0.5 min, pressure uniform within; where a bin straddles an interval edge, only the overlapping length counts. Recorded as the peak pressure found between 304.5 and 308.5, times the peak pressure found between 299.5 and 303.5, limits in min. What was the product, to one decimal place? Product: 1.0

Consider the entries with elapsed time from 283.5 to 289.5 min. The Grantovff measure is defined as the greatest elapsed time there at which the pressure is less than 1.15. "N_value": 289.0 min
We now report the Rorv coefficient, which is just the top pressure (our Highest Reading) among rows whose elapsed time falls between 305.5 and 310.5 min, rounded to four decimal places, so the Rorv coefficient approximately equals 1.1790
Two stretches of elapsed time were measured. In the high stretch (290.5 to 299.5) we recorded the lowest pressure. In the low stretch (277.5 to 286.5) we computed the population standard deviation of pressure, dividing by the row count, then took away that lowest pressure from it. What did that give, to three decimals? -0.599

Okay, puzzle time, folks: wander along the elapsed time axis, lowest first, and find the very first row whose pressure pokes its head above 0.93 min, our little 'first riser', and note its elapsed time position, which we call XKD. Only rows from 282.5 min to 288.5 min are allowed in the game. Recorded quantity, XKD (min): 288.0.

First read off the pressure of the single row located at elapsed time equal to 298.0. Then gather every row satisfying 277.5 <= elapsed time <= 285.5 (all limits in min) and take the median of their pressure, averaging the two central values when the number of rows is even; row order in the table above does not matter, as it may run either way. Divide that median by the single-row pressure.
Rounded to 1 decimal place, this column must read 1.4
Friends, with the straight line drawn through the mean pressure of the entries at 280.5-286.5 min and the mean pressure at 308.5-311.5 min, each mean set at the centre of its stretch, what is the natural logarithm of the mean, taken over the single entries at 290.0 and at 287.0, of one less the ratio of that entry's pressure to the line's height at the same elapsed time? -4.9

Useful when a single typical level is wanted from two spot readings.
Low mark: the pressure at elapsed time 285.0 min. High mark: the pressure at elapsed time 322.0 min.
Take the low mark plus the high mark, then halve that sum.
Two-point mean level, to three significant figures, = 1.03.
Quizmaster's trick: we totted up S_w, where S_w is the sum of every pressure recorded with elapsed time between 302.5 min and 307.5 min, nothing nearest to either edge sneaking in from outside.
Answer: 4.9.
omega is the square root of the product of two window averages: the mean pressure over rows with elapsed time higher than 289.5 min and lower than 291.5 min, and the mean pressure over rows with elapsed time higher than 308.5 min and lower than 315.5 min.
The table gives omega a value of 1.11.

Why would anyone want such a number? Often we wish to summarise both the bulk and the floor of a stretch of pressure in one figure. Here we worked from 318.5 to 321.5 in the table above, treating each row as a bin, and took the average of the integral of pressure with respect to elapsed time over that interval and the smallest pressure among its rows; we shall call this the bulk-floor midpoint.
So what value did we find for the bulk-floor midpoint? 2.6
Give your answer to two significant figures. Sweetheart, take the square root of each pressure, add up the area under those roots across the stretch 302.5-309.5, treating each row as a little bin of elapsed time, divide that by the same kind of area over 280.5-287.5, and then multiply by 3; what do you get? 3.2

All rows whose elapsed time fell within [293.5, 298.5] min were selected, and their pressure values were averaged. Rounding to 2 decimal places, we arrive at 0.79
